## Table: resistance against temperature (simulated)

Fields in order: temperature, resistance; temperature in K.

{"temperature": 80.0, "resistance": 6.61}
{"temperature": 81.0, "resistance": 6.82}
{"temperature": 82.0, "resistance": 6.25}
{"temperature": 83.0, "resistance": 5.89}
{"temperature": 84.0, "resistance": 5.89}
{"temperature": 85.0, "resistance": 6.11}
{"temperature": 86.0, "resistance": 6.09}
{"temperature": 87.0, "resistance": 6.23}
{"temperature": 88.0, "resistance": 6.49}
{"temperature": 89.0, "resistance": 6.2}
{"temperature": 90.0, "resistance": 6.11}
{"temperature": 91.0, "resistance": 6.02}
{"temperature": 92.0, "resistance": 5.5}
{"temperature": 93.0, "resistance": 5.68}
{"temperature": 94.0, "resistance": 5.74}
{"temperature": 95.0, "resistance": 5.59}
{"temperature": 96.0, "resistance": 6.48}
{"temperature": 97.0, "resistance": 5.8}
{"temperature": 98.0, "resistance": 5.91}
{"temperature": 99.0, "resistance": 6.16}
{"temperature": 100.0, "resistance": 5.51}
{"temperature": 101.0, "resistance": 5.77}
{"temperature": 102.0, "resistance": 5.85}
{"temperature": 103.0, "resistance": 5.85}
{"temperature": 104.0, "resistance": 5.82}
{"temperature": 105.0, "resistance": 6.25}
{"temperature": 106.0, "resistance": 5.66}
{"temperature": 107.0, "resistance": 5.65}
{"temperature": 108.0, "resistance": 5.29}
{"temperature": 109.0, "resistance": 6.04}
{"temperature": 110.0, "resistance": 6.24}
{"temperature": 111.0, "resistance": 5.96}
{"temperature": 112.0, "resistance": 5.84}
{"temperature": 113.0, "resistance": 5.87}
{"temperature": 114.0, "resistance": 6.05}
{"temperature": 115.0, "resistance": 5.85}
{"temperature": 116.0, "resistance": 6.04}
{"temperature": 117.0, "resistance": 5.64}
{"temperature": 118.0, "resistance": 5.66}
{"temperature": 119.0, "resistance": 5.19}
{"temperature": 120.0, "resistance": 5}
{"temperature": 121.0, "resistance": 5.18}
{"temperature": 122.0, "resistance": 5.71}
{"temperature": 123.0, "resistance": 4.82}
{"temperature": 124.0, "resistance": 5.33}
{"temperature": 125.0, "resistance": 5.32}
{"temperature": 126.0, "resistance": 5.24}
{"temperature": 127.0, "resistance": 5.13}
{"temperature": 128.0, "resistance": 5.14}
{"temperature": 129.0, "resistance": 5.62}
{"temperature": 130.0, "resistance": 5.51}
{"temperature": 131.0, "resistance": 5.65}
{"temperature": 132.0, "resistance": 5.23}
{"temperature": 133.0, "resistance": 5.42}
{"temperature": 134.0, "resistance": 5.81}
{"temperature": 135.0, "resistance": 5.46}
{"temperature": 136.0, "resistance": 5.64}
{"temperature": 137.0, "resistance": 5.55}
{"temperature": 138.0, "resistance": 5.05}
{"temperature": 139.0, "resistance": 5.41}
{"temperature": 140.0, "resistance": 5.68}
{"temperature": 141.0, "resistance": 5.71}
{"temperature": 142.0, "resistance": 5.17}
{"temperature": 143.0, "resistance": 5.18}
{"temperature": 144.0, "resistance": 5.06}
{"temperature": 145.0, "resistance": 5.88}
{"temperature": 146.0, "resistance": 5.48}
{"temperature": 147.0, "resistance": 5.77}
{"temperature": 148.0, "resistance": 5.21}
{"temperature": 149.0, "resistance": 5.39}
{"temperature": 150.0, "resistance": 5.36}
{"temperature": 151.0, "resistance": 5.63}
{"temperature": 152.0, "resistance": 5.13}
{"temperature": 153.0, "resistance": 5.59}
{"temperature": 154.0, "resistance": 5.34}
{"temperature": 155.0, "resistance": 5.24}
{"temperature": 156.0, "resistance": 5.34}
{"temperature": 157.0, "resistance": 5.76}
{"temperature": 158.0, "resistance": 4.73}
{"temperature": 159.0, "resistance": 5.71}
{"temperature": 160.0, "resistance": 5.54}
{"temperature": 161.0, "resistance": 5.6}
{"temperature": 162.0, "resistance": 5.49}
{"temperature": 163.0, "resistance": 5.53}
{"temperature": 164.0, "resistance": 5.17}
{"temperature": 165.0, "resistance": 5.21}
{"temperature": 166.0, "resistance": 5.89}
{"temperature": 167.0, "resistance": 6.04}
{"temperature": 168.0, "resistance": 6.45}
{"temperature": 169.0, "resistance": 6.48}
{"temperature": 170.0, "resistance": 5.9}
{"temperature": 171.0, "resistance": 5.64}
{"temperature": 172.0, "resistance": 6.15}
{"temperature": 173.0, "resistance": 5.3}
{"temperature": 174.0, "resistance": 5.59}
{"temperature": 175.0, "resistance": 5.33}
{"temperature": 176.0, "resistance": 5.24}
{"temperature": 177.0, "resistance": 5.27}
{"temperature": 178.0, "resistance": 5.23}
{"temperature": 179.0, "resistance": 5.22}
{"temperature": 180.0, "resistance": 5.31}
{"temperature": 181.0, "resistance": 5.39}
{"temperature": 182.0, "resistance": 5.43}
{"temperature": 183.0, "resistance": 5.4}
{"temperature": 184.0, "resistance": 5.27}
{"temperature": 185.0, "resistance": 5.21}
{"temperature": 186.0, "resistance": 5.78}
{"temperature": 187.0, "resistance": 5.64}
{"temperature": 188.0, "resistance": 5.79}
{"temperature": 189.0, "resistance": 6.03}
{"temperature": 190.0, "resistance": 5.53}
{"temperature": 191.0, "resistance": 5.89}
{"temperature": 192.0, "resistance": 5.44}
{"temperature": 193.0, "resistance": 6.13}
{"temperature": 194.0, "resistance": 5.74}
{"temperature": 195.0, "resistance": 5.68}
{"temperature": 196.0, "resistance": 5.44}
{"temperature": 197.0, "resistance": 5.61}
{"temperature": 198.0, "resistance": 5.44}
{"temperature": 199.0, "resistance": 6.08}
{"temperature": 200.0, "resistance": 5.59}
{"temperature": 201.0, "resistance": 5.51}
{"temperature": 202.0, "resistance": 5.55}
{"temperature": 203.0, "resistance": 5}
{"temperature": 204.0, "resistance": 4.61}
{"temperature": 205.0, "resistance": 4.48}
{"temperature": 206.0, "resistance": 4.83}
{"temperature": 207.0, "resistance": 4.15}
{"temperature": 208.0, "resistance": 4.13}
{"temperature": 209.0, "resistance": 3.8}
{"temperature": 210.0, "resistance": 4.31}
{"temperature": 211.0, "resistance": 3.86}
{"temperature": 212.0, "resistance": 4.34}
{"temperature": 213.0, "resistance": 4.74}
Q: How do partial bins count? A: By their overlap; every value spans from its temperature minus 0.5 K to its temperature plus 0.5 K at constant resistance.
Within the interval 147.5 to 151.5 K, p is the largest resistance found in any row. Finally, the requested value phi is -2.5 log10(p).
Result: -1.88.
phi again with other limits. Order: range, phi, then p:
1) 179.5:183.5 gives -1.84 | 5.43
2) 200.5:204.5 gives -1.86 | 5.55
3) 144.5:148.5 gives -1.92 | 5.88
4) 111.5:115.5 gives -1.95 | 6.05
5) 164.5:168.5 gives -2.02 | 6.45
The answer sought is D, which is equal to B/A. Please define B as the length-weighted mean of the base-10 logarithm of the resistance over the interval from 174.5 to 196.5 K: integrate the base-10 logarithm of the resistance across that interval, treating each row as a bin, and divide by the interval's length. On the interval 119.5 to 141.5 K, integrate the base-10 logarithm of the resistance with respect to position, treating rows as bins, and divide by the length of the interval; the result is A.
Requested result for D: 1.01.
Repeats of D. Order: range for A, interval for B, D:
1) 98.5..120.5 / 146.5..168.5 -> 0.97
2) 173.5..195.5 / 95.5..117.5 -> 1.04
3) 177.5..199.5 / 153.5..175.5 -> 1.00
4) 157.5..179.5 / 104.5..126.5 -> 1.01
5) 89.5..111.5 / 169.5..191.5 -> 0.97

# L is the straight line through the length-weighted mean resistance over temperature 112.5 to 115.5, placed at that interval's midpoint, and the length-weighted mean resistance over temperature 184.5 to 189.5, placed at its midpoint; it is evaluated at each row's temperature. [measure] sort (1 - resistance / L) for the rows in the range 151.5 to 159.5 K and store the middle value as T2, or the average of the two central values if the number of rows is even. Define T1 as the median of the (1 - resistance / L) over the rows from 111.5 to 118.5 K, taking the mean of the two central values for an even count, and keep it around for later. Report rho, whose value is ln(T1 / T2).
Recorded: -1.9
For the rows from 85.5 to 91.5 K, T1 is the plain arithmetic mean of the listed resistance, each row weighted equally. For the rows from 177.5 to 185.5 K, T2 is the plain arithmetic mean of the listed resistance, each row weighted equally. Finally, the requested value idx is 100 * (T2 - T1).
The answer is -88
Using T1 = 6.2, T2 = 5.3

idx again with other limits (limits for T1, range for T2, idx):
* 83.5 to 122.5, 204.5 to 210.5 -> -156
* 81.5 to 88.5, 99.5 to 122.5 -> -40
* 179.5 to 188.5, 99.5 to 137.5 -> 13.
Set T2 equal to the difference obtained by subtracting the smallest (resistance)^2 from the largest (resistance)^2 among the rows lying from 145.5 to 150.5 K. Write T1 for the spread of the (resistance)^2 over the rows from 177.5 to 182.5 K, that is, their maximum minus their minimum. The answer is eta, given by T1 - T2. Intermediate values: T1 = 2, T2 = 6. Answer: -4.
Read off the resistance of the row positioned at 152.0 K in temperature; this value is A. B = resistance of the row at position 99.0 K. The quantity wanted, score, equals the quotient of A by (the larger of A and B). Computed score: 0.83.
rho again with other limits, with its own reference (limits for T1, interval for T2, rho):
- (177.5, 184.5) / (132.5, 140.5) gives 0.2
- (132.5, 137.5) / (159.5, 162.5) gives 0.2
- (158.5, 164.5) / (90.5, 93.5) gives -0.2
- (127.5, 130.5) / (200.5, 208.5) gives -1.0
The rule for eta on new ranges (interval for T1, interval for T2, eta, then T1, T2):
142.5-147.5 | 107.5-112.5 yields -2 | 9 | 11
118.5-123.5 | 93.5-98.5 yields -1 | 9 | 11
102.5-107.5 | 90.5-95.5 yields 1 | 7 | 6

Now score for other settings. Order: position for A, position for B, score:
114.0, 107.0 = 1.00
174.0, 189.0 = 0.93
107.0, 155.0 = 1.00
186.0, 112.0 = 0.99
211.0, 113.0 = 0.66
